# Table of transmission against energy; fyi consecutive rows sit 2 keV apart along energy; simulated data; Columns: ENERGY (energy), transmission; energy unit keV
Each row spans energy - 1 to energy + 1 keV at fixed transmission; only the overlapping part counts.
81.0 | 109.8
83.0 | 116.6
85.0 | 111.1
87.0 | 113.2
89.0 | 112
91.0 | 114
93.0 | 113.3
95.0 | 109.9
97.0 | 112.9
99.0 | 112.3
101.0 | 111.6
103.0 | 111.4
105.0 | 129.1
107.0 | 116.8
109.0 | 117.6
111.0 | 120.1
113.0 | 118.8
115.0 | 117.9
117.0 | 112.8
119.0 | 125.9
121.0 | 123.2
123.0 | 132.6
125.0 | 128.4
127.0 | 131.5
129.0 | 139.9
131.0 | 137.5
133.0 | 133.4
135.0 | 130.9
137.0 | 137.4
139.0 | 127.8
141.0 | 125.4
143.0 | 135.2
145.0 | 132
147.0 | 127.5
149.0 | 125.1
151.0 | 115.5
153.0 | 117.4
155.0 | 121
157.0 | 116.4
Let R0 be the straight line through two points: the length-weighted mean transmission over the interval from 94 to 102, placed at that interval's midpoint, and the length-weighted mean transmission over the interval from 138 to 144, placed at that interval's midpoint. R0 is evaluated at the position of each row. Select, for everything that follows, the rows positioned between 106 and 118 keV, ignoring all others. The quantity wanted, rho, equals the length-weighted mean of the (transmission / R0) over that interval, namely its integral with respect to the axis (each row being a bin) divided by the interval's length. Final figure 0.999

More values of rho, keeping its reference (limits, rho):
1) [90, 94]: 1.041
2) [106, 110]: 1.012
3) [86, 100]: 1.027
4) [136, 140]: 1.034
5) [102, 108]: 1.039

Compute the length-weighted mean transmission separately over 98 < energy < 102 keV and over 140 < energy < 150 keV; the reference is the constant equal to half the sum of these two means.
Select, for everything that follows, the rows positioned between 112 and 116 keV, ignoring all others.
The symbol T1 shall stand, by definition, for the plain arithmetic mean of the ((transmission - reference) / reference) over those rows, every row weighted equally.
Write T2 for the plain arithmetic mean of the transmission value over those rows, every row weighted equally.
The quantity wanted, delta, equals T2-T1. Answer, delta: 118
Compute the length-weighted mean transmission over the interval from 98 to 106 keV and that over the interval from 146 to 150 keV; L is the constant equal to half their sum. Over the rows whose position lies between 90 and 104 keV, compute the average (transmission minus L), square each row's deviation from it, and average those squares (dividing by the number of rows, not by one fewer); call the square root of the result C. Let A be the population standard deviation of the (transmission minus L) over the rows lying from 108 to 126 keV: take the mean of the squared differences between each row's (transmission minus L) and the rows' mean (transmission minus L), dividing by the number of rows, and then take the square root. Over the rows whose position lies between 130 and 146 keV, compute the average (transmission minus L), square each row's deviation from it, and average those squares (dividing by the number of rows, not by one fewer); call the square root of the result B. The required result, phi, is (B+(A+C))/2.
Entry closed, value 5.6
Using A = 6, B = 4.1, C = 1.3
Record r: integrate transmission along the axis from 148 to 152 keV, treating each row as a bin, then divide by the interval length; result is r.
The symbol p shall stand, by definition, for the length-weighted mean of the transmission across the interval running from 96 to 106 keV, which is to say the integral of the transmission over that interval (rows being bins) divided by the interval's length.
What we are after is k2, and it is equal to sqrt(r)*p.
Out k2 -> 1266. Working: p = 115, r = 120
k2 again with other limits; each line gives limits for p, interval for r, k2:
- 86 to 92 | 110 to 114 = 1236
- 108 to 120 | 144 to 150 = 1346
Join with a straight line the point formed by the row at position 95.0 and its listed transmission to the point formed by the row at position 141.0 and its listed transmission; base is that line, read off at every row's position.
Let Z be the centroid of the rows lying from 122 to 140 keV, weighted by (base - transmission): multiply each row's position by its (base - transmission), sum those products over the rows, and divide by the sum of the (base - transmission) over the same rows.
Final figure 130.2 keV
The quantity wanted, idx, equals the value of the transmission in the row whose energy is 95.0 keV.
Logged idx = 109.9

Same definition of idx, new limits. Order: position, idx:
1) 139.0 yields 127.8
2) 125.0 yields 128.4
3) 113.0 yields 118.8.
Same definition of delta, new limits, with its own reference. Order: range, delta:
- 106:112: 118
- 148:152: 120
